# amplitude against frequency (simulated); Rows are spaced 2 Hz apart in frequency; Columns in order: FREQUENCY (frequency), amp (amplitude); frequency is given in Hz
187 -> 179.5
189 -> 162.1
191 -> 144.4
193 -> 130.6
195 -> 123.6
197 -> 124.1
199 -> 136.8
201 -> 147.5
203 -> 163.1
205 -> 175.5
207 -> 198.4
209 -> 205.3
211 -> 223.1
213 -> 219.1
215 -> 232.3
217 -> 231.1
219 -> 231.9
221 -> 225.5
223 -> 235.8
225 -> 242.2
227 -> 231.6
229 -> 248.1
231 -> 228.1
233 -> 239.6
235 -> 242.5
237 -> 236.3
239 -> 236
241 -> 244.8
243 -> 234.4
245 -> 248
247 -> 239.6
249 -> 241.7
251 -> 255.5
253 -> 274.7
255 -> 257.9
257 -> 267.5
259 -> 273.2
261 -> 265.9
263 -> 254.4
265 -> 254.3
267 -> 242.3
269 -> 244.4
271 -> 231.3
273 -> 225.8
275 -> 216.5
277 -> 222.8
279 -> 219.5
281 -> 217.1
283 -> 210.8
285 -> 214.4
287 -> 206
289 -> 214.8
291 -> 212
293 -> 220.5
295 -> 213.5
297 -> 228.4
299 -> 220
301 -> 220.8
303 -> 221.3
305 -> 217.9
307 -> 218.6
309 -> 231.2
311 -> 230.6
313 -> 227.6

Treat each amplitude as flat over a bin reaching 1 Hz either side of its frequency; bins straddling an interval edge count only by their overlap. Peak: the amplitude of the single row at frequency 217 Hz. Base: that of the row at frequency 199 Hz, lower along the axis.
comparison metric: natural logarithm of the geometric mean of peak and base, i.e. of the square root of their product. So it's 5.18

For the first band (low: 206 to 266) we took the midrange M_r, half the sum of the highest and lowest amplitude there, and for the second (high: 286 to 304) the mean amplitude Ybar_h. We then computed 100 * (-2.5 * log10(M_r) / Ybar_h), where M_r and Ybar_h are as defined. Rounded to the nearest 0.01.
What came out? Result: -2.73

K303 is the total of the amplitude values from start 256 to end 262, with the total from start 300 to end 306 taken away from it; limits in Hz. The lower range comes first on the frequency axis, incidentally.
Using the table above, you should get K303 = 147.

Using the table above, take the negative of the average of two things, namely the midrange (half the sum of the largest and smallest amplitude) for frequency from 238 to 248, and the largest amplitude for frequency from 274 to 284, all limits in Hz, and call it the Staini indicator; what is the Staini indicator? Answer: -232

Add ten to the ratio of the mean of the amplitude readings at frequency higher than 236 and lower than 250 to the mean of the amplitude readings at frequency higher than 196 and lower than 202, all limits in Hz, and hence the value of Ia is 11.8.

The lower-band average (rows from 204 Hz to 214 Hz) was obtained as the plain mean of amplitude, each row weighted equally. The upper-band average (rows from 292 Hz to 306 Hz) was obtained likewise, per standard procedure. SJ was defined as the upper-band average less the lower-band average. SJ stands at 16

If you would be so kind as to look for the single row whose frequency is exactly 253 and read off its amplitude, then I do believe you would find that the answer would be 274.7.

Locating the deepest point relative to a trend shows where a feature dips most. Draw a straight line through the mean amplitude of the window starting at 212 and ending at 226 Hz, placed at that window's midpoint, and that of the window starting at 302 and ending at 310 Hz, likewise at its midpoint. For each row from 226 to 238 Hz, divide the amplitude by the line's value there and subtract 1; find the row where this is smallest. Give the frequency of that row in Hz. 231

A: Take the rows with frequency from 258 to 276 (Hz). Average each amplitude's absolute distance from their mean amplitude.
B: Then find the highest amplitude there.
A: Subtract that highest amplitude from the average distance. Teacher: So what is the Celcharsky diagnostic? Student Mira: -258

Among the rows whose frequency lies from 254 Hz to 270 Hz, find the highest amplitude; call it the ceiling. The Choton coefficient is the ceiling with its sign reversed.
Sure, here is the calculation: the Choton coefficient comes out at -273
